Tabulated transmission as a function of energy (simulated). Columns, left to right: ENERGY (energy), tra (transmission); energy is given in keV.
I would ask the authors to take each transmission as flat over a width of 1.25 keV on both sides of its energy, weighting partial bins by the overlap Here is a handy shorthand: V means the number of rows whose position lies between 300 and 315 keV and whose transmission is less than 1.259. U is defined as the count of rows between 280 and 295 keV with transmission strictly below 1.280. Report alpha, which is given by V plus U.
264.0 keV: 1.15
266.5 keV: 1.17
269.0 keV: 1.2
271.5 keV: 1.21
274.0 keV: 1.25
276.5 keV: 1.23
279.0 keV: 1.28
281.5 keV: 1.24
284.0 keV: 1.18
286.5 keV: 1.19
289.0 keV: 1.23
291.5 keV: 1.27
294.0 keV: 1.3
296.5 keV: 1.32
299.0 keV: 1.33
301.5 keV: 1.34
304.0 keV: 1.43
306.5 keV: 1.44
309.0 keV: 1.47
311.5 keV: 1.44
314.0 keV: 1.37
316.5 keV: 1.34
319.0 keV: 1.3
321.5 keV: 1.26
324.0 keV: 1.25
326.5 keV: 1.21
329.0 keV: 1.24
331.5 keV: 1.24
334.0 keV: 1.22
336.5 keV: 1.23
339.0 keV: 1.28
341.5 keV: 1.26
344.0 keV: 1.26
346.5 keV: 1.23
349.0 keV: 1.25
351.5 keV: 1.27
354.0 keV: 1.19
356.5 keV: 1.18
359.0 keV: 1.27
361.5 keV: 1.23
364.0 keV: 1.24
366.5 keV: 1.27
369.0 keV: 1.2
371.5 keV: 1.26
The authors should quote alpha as 5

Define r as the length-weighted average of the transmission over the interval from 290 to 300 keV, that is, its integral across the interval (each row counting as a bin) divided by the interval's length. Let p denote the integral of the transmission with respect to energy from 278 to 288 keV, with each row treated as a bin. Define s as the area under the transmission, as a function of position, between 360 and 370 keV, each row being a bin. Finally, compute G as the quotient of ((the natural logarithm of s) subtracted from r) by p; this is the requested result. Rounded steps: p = 12.2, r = 1.30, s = 12.4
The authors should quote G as -0.099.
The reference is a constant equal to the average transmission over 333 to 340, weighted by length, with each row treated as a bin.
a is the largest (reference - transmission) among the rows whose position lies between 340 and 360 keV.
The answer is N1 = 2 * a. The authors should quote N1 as 0.13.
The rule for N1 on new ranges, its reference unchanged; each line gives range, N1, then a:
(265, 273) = 0.15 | 0.07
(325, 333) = 0.07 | 0.03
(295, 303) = -0.15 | -0.08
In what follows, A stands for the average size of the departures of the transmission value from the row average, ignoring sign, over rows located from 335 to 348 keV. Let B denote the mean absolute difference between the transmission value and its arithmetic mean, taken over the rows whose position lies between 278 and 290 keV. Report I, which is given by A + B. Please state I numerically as 0.049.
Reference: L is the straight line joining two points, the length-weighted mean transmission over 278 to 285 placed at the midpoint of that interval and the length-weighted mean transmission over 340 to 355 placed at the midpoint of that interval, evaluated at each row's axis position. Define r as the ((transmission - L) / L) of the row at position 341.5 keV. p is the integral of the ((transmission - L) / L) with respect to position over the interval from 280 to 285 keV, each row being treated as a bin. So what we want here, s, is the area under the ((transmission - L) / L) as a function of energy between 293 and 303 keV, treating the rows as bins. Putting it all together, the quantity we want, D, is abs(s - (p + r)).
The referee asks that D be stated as 0.79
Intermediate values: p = -0.08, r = 0.013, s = 0.72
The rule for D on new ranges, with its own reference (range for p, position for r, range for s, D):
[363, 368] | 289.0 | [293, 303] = 0.71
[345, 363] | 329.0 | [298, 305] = 0.93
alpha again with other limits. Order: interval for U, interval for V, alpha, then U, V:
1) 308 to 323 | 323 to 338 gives 7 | 1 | 6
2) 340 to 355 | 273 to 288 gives 11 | 6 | 5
